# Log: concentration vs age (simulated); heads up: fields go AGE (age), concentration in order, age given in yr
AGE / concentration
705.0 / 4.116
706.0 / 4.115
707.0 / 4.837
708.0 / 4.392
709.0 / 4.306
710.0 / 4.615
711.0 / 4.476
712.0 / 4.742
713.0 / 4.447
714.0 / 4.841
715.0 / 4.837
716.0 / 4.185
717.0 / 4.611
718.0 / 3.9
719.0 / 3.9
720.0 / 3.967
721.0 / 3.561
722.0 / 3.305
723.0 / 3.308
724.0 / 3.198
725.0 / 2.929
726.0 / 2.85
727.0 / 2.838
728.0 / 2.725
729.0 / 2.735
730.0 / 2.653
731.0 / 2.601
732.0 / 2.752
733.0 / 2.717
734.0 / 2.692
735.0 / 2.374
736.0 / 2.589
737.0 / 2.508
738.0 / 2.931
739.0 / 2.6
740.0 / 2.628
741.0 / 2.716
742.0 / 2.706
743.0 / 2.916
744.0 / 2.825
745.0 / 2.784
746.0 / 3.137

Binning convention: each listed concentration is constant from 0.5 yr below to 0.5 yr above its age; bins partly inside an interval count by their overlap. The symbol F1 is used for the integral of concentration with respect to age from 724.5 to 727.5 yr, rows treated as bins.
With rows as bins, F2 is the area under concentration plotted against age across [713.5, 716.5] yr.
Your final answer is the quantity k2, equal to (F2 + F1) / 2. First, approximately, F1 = 8.6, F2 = 13.9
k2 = 11.2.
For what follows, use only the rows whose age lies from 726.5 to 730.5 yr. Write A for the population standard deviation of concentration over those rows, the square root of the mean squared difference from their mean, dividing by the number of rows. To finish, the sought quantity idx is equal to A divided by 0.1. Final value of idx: 0.7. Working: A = 0.07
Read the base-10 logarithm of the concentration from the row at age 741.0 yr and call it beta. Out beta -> 0.43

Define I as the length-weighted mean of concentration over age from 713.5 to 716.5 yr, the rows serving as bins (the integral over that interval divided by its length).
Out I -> 4.6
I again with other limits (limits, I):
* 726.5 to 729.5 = 2.8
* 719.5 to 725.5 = 3.4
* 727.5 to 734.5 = 2.7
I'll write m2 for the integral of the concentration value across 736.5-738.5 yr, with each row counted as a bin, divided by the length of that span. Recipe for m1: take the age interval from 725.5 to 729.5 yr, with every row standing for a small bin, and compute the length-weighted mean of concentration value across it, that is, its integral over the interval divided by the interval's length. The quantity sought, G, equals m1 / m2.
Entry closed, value 1.02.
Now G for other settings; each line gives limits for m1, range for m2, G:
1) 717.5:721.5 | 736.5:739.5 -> 1.43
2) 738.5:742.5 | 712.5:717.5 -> 0.58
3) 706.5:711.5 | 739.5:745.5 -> 1.64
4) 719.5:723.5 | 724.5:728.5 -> 1.25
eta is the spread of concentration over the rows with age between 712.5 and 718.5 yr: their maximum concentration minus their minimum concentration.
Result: 0.94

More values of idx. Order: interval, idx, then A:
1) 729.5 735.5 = 1.2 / 0.12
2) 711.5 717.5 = 2.3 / 0.23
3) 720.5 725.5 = 2.0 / 0.20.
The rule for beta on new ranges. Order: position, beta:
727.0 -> 0.45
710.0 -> 0.66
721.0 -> 0.55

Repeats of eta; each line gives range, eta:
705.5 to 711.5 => 0.72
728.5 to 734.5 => 0.15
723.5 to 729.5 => 0.47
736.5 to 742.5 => 0.42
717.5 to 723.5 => 0.66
